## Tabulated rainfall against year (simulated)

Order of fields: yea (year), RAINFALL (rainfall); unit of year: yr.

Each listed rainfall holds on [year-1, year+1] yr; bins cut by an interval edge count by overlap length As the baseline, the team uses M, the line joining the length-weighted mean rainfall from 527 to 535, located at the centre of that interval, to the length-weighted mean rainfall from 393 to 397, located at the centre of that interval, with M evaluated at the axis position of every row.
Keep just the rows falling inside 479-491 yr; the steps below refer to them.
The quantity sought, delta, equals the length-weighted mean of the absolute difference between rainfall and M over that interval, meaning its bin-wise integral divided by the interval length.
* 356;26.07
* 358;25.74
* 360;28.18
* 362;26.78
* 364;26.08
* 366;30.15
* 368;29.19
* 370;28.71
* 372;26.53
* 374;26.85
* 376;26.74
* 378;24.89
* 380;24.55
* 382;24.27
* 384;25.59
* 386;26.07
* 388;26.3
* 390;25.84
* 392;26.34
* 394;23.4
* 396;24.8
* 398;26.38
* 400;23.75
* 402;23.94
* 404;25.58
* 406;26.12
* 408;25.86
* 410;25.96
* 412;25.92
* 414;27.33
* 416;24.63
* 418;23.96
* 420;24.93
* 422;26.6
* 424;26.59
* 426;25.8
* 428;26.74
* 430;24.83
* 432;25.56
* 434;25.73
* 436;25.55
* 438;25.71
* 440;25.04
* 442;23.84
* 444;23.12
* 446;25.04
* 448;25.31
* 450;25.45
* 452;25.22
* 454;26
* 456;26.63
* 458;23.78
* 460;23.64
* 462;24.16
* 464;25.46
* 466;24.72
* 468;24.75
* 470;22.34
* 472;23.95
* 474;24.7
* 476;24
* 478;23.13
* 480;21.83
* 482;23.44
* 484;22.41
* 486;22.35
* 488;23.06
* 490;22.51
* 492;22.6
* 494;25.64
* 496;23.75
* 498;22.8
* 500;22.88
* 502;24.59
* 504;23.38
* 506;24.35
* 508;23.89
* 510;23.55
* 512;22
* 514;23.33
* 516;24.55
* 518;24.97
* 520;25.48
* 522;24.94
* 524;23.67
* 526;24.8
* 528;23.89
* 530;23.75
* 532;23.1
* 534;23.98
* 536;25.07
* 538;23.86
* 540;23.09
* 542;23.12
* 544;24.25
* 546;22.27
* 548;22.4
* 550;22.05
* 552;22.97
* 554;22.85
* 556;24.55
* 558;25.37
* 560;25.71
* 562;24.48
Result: 1.22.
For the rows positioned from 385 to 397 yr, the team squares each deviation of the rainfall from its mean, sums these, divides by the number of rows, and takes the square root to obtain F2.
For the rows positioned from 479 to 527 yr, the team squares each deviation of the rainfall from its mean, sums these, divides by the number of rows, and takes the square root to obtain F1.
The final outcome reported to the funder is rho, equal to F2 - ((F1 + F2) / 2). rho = -0.01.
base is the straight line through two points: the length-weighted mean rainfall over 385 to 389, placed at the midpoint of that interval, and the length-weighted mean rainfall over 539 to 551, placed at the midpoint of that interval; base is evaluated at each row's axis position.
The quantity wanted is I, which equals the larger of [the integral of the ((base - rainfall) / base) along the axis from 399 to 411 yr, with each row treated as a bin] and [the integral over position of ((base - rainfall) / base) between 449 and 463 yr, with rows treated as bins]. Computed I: 0.28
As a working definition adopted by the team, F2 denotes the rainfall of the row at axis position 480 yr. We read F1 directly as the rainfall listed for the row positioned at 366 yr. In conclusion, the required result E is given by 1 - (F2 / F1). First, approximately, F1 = 30.15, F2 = 21.83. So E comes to 0.28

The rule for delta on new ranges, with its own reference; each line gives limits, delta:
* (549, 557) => 0.98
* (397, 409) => 1.35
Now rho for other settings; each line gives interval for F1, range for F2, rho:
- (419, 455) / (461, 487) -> 0.11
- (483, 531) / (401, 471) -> 0.04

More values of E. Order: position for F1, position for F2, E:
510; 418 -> -0.02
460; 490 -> 0.05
